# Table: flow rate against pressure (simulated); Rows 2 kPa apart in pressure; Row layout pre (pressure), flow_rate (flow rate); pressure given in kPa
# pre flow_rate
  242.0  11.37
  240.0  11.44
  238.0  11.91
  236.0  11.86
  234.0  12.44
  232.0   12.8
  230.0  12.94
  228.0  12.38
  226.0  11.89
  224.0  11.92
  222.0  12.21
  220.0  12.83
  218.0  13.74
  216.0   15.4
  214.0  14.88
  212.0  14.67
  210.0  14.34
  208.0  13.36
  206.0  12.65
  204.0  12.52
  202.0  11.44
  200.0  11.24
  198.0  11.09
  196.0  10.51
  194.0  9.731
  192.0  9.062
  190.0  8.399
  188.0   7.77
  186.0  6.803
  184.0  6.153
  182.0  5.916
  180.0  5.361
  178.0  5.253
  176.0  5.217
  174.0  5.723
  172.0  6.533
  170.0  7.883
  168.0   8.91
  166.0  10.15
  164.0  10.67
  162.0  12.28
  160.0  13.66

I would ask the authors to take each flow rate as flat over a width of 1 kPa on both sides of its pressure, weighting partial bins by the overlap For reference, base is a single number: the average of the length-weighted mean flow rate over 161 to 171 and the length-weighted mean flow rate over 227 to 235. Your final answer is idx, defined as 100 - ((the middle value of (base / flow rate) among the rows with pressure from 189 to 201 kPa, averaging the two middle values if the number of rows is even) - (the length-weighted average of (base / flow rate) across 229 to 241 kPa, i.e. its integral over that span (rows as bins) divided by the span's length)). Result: 100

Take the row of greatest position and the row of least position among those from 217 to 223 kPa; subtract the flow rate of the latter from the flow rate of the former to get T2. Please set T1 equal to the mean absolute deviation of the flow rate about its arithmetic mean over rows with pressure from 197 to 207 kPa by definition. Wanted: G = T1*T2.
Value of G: -0.98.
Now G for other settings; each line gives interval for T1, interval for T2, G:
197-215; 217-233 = -1.17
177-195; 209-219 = -0.84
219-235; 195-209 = 0.93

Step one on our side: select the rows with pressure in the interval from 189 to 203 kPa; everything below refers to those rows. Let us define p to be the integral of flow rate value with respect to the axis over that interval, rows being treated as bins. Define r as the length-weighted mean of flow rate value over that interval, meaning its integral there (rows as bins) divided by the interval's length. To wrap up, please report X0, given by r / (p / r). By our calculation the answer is 0.7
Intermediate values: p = 143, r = 10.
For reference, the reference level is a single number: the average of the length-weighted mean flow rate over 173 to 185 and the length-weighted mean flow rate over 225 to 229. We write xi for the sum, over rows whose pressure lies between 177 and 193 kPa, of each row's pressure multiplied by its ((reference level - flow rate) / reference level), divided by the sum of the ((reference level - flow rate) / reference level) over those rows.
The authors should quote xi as 182.0 kPa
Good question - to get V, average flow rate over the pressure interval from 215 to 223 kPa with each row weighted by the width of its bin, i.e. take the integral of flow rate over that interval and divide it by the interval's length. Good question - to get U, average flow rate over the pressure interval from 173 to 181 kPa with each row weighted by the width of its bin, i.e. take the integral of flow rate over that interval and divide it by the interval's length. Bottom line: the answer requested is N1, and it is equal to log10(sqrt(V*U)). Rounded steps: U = 5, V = 14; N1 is 0.93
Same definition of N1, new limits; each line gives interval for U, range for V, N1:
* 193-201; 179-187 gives 0.90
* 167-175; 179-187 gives 0.82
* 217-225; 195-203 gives 1.07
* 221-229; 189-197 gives 1.03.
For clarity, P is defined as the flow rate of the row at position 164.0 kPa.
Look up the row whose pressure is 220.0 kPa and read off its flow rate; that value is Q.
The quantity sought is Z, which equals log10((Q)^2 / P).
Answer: 1.19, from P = 10.67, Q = 12.83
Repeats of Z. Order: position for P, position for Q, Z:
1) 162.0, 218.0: 1.19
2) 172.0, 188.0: 0.97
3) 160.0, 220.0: 1.08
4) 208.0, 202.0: 0.99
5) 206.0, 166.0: 0.91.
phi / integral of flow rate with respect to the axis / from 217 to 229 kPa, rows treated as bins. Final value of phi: 150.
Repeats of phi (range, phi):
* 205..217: 171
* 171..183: 68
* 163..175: 100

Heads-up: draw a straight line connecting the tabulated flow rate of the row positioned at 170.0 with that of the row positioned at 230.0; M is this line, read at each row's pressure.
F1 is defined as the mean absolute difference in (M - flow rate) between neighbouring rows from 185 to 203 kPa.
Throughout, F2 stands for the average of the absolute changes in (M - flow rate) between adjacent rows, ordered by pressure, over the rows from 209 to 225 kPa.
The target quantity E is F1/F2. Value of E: 0.62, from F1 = 0.42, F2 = 0.7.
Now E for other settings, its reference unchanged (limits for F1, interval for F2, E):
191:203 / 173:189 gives 0.85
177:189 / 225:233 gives 1.05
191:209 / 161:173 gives 0.29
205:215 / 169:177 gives 0.37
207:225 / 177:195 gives 1.70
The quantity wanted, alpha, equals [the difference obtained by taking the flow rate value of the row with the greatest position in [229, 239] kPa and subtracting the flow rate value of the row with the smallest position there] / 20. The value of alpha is -0.1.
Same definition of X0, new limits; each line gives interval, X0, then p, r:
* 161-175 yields 0.6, 124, 9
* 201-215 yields 1.0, 188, 13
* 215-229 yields 0.9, 181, 13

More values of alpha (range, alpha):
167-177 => -0.2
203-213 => 0.1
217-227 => -0.1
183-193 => 0.1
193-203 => 0.1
